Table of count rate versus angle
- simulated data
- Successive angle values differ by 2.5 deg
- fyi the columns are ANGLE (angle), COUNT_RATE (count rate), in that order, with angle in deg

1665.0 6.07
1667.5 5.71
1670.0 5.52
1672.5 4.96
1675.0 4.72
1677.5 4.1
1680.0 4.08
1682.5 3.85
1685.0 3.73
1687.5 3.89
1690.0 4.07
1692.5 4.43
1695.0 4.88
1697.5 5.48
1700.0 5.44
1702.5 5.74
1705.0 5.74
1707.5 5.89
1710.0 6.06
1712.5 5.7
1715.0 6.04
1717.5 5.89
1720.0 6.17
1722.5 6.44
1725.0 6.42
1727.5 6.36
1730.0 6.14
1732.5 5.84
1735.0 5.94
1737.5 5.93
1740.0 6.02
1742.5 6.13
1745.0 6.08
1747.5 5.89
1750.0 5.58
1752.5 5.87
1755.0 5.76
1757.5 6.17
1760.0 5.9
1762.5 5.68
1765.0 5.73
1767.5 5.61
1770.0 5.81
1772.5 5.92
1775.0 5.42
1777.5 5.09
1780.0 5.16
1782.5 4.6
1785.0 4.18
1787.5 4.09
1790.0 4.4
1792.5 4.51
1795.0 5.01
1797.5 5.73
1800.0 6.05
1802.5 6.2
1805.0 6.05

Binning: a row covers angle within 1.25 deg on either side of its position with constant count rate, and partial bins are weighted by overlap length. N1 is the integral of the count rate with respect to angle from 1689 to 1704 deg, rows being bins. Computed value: 76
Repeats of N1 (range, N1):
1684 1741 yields 318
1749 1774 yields 145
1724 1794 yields 390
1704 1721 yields 101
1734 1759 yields 148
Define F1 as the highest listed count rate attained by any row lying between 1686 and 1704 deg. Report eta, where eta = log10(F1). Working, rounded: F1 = 5.74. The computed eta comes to 0.76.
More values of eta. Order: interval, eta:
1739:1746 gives 0.79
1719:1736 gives 0.81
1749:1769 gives 0.79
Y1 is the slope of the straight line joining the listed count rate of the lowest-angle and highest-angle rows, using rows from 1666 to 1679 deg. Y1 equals -0.16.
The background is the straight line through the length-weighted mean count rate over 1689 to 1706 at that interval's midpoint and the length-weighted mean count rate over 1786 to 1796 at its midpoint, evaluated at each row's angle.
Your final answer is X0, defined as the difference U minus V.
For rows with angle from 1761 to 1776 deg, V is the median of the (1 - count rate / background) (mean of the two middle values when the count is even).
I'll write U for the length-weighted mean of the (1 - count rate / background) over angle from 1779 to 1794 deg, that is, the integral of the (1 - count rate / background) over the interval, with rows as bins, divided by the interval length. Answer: 0.23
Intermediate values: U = 0.01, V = -0.222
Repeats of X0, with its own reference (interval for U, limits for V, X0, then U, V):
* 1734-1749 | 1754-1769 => -0.02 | -0.24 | -0.224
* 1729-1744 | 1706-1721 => -0.04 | -0.24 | -0.193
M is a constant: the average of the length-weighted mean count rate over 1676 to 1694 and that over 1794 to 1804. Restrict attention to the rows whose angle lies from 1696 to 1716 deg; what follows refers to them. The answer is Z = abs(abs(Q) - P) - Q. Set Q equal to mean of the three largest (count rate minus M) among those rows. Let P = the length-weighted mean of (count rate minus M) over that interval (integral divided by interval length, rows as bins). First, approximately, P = 0.8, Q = 1.09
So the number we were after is -0.84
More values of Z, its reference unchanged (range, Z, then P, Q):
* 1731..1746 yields -1.08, 1.1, 1.17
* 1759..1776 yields -0.82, 0.8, 0.97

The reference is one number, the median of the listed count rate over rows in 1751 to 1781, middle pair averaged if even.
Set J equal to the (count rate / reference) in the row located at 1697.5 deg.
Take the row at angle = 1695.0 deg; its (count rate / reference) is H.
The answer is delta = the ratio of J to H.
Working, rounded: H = 0.85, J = 0.95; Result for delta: 1.12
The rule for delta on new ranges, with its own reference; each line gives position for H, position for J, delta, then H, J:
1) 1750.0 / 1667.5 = 1.02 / 0.97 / 0.99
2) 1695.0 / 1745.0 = 1.25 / 0.85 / 1.06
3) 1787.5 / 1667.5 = 1.40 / 0.71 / 0.99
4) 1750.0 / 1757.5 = 1.11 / 0.97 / 1.07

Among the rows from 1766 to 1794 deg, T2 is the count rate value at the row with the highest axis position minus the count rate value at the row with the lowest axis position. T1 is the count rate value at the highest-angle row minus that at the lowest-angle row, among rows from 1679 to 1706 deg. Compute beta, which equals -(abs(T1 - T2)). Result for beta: -2.8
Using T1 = 1.7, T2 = -1.1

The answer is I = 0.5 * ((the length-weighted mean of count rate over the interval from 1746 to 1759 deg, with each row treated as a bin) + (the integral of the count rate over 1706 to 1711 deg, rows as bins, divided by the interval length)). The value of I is 5.91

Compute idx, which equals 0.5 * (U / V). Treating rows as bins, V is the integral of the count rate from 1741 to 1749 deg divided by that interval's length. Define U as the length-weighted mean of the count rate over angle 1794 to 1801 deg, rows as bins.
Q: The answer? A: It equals 0.47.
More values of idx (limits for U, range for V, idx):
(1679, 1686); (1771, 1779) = 0.35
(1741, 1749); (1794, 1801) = 0.54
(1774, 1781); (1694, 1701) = 0.49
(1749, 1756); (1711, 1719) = 0.49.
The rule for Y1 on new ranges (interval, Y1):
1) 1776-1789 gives -0.10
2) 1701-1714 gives 0.00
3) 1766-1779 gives -0.05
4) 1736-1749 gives 0.00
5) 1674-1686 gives -0.10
